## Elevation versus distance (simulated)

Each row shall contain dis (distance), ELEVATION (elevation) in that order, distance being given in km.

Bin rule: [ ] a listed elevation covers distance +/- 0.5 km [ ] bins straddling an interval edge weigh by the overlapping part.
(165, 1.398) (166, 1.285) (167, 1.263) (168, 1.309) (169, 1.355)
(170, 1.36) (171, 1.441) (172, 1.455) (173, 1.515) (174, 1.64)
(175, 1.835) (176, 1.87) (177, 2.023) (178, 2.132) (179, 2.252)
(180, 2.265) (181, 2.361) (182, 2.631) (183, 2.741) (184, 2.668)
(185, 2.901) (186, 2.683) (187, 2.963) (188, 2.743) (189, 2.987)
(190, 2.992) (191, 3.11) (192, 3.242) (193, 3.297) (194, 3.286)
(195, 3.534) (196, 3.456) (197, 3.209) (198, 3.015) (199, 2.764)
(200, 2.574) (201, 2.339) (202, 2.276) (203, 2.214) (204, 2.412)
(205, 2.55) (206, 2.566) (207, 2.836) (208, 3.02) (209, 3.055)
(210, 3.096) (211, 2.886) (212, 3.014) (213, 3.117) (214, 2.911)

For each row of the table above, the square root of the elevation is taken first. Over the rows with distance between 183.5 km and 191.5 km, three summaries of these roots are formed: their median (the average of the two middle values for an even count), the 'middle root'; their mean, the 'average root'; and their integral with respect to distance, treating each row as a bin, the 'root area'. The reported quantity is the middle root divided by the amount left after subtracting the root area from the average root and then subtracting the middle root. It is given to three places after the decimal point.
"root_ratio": -0.126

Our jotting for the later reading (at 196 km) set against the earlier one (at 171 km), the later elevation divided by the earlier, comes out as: 2.4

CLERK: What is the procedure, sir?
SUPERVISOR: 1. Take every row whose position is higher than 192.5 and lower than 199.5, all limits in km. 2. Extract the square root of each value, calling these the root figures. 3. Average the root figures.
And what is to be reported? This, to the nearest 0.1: 1.8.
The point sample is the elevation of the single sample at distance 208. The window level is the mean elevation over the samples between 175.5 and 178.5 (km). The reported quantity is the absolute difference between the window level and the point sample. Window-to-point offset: 1.01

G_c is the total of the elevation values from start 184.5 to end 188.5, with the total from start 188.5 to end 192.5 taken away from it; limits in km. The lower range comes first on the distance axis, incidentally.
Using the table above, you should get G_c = -1.0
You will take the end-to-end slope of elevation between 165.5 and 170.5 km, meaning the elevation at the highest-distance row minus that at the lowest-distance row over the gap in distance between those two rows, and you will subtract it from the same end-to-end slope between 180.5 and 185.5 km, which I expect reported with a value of 0.116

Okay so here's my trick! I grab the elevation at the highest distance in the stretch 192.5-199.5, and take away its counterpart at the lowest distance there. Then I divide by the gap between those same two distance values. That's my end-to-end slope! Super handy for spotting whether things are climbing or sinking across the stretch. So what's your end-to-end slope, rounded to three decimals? -0.089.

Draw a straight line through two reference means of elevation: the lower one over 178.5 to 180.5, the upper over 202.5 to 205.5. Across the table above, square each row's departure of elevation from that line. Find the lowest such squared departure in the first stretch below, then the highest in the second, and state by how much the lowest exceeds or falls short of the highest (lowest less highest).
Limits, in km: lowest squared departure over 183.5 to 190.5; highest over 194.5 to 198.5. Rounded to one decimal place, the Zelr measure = -1.3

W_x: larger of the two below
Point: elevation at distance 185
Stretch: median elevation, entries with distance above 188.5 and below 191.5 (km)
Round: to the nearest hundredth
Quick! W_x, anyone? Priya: 2.99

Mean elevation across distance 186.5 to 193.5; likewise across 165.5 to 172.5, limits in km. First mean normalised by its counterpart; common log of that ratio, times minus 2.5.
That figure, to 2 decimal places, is -0.88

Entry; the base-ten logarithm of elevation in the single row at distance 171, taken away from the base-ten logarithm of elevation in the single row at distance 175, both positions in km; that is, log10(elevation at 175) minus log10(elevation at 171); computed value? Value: 0.10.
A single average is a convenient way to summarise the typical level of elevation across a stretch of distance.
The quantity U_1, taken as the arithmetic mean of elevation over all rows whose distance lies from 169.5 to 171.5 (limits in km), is 1.4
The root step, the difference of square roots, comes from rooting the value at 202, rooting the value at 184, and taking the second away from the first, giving -0.12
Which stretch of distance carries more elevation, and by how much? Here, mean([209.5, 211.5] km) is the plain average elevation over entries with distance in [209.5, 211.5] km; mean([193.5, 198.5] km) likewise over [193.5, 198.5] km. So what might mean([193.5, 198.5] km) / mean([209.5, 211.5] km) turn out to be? 1.10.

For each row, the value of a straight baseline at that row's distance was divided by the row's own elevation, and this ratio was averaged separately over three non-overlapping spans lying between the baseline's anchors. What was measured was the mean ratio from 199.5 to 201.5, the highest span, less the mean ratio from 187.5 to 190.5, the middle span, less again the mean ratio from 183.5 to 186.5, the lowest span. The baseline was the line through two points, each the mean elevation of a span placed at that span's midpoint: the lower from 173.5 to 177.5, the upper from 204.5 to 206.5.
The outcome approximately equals -0.50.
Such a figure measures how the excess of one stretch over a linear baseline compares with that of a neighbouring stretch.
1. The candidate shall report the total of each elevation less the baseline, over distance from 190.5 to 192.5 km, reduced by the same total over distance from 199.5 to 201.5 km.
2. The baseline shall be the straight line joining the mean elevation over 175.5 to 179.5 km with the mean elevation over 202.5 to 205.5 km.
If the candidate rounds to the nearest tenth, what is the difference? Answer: 1.7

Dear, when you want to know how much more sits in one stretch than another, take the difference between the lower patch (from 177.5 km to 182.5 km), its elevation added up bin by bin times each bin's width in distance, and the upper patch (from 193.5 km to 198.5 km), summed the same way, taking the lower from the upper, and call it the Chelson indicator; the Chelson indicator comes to 4.9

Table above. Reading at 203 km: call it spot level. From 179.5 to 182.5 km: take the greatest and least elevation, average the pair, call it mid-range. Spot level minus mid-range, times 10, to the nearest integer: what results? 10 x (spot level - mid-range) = -2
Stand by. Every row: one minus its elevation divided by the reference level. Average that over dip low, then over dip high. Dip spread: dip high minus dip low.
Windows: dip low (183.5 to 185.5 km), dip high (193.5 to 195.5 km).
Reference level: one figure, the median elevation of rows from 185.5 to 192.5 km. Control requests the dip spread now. -0.2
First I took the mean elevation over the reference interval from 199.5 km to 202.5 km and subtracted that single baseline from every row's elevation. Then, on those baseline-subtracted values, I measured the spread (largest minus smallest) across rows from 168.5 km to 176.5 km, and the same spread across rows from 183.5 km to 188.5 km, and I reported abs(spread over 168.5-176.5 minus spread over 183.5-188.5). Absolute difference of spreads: 0.22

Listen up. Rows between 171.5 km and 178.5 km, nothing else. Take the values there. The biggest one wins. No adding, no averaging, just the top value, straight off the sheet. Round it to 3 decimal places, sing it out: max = 2.132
